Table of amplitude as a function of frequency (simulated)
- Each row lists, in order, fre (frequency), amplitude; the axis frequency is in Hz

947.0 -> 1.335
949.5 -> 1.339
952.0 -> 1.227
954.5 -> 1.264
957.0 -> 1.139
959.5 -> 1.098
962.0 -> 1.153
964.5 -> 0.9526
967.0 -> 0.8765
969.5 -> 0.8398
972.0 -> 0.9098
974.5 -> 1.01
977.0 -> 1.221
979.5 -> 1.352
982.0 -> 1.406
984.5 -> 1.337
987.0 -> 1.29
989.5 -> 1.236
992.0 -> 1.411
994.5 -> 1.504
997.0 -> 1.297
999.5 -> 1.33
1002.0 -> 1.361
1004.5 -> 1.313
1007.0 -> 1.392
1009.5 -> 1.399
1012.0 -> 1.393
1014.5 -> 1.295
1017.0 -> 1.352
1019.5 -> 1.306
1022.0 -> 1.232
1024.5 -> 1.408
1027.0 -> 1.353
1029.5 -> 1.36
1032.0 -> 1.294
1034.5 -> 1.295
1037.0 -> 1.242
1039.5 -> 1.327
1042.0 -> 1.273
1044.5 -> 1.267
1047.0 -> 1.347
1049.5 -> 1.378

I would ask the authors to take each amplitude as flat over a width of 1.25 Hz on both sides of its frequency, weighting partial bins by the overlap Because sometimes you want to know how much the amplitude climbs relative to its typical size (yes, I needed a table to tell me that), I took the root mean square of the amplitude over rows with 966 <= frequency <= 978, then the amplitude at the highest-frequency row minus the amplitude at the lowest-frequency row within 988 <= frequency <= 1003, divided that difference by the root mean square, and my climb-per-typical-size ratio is 0.13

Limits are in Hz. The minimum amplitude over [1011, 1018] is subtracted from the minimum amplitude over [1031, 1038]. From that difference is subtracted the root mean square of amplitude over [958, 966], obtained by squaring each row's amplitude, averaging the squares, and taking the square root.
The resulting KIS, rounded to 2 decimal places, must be -1.12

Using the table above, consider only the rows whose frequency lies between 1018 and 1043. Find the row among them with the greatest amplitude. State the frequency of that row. 1024.5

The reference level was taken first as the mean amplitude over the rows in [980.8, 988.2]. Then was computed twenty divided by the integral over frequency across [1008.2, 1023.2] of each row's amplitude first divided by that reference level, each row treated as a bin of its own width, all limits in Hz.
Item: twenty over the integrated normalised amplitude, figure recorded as 1.348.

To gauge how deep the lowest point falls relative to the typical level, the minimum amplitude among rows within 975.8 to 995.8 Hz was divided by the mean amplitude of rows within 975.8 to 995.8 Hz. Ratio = 0.908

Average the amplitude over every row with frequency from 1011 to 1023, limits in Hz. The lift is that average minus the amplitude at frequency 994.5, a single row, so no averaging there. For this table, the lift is -0.19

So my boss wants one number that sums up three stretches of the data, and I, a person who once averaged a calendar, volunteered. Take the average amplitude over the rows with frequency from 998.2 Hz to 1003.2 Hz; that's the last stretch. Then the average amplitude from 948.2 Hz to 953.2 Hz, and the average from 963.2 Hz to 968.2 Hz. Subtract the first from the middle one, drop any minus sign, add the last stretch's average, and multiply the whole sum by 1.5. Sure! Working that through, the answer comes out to 2.57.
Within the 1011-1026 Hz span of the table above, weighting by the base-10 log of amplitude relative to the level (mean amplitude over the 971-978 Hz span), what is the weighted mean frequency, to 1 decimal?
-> 1018.1 Hz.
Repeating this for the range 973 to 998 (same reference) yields 987.8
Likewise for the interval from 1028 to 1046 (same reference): 1036.6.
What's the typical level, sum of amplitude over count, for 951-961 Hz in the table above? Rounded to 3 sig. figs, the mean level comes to 1.18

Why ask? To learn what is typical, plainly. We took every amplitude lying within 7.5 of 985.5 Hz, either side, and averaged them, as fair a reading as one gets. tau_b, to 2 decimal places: 1.34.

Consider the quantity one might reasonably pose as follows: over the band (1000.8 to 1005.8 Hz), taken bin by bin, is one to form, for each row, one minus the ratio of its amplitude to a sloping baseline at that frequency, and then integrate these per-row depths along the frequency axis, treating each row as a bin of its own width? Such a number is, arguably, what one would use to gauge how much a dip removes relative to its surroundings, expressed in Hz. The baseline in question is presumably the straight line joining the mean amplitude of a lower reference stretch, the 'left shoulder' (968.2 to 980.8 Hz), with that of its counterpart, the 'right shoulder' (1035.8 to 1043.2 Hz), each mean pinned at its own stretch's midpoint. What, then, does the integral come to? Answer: -0.76 Hz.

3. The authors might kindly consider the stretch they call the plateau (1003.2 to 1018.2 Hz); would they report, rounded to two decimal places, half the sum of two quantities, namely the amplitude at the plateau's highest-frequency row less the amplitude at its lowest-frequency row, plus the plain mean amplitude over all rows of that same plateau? 0.70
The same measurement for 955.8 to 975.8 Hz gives 0.43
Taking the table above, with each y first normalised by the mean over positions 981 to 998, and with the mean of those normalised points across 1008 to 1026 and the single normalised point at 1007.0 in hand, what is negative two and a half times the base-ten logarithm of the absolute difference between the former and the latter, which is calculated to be 3.6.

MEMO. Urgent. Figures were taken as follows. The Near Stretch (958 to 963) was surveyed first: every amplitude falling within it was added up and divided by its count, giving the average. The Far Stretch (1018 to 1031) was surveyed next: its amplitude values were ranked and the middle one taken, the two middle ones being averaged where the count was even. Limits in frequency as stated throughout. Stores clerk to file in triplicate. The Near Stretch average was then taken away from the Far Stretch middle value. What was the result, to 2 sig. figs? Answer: 0.23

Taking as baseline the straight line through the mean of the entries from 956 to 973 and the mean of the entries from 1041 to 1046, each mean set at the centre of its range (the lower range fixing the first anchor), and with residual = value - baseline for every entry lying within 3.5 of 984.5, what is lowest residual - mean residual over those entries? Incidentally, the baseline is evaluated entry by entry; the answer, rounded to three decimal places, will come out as -0.063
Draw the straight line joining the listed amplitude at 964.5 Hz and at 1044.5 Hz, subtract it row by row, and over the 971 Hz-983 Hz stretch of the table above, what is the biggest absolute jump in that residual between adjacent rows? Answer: 0.20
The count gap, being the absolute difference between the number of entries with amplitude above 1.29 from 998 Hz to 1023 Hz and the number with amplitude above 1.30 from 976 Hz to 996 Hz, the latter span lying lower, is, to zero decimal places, 4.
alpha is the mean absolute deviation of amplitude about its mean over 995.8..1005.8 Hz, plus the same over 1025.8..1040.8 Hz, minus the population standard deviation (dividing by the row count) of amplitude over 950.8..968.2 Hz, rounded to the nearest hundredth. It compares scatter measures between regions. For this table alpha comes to -0.08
